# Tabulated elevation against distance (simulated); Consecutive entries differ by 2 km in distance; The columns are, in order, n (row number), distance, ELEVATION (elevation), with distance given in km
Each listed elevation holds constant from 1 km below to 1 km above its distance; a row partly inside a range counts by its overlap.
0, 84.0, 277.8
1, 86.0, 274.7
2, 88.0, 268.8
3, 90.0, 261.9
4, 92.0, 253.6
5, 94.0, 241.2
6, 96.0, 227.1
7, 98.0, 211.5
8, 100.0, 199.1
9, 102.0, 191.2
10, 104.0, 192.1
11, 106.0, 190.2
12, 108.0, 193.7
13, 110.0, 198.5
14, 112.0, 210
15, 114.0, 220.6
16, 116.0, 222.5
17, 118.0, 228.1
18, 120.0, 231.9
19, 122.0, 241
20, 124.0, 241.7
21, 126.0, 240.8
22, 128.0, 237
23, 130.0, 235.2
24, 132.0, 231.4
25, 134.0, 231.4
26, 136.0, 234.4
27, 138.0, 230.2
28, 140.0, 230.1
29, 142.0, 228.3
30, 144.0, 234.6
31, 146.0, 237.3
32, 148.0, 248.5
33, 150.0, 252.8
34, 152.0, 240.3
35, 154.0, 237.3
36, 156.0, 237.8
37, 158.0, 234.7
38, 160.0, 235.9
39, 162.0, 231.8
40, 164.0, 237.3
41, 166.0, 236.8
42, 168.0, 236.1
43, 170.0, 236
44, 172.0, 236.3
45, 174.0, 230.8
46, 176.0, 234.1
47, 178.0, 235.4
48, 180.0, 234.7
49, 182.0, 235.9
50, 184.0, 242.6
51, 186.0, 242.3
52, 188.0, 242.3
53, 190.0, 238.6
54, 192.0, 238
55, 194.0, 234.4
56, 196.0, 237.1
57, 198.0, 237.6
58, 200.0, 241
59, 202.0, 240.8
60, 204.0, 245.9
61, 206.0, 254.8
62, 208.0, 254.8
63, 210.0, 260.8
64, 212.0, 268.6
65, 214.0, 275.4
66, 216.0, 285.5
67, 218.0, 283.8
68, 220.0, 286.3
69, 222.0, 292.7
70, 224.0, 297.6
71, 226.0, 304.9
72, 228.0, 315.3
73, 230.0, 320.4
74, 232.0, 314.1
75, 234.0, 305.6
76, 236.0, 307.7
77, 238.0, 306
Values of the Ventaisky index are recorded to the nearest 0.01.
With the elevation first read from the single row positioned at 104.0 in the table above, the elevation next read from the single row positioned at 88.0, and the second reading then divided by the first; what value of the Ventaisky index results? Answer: 1.40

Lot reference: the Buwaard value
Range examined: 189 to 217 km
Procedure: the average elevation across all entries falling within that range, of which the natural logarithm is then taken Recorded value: 5.53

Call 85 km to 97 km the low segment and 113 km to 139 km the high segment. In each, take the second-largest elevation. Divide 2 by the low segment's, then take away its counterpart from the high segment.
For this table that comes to -241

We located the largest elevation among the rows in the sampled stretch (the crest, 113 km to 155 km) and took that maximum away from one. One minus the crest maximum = -252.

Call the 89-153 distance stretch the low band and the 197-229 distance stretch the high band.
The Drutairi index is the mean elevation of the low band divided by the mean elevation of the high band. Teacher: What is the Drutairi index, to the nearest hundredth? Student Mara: 0.84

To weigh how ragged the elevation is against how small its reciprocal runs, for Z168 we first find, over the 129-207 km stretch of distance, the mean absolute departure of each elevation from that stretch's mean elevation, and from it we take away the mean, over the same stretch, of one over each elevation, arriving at 4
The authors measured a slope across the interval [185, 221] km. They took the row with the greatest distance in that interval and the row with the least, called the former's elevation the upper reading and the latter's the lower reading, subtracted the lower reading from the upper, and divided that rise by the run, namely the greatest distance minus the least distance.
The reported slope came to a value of 1.3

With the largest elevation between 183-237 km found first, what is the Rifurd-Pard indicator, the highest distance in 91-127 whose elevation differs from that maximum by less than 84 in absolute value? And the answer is 126.0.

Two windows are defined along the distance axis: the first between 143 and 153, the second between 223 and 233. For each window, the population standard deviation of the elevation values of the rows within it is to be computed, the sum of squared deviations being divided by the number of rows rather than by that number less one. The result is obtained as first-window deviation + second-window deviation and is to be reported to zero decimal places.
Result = 15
